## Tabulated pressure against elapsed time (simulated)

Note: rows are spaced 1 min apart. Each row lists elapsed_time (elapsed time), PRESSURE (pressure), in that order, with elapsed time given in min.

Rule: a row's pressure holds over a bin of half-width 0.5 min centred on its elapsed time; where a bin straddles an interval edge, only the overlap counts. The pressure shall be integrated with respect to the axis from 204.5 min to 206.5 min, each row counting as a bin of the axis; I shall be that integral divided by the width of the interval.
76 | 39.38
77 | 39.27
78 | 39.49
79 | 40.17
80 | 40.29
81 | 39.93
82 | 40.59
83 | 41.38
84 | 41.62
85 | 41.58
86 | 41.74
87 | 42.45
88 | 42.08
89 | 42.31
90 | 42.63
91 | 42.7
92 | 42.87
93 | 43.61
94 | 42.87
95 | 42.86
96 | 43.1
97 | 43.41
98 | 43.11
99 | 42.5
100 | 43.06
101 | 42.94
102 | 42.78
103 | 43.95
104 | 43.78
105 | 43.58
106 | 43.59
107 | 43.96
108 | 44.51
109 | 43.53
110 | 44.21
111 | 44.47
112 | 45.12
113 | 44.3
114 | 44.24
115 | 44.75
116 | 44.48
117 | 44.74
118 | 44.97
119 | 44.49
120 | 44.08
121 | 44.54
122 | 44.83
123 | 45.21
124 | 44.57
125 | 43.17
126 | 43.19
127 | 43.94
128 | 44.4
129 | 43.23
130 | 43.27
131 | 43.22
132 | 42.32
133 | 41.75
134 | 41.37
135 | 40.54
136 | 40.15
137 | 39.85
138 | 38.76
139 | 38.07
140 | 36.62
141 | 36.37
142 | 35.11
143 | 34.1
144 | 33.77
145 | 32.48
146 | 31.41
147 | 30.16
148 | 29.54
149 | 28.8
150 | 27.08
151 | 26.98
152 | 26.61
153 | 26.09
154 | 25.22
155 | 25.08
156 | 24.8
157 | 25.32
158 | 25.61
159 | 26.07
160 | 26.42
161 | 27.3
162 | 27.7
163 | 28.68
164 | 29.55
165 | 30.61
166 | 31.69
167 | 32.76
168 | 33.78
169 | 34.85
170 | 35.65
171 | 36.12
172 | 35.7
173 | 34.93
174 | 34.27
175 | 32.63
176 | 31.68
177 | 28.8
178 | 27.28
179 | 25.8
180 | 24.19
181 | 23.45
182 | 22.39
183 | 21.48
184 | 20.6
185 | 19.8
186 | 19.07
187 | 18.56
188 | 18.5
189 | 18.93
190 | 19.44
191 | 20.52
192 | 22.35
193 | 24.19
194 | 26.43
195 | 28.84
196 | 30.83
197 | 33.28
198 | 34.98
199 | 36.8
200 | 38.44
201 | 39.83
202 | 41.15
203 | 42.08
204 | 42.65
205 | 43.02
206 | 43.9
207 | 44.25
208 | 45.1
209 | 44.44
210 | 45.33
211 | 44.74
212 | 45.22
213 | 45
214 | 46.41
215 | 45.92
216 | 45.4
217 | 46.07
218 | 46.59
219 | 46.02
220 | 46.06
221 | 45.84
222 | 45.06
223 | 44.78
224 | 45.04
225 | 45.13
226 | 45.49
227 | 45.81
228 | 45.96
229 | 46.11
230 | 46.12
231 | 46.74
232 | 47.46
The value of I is 43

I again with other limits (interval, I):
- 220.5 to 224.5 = 45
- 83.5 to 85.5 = 42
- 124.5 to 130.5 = 44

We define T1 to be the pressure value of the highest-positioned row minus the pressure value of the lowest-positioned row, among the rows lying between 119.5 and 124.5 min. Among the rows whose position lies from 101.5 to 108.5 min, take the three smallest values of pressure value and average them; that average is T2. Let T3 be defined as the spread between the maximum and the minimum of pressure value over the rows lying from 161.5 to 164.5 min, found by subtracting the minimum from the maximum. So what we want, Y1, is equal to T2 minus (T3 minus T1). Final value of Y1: 42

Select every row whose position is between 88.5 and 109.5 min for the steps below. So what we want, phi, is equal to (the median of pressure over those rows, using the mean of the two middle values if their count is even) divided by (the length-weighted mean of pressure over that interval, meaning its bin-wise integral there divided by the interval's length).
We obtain 1.00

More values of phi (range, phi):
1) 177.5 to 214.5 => 0.96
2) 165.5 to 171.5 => 1.01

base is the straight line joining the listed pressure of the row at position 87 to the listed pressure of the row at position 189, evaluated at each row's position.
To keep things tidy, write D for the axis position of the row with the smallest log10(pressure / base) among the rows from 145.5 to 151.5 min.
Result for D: 150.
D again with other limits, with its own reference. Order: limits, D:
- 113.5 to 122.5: 114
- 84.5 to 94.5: 85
